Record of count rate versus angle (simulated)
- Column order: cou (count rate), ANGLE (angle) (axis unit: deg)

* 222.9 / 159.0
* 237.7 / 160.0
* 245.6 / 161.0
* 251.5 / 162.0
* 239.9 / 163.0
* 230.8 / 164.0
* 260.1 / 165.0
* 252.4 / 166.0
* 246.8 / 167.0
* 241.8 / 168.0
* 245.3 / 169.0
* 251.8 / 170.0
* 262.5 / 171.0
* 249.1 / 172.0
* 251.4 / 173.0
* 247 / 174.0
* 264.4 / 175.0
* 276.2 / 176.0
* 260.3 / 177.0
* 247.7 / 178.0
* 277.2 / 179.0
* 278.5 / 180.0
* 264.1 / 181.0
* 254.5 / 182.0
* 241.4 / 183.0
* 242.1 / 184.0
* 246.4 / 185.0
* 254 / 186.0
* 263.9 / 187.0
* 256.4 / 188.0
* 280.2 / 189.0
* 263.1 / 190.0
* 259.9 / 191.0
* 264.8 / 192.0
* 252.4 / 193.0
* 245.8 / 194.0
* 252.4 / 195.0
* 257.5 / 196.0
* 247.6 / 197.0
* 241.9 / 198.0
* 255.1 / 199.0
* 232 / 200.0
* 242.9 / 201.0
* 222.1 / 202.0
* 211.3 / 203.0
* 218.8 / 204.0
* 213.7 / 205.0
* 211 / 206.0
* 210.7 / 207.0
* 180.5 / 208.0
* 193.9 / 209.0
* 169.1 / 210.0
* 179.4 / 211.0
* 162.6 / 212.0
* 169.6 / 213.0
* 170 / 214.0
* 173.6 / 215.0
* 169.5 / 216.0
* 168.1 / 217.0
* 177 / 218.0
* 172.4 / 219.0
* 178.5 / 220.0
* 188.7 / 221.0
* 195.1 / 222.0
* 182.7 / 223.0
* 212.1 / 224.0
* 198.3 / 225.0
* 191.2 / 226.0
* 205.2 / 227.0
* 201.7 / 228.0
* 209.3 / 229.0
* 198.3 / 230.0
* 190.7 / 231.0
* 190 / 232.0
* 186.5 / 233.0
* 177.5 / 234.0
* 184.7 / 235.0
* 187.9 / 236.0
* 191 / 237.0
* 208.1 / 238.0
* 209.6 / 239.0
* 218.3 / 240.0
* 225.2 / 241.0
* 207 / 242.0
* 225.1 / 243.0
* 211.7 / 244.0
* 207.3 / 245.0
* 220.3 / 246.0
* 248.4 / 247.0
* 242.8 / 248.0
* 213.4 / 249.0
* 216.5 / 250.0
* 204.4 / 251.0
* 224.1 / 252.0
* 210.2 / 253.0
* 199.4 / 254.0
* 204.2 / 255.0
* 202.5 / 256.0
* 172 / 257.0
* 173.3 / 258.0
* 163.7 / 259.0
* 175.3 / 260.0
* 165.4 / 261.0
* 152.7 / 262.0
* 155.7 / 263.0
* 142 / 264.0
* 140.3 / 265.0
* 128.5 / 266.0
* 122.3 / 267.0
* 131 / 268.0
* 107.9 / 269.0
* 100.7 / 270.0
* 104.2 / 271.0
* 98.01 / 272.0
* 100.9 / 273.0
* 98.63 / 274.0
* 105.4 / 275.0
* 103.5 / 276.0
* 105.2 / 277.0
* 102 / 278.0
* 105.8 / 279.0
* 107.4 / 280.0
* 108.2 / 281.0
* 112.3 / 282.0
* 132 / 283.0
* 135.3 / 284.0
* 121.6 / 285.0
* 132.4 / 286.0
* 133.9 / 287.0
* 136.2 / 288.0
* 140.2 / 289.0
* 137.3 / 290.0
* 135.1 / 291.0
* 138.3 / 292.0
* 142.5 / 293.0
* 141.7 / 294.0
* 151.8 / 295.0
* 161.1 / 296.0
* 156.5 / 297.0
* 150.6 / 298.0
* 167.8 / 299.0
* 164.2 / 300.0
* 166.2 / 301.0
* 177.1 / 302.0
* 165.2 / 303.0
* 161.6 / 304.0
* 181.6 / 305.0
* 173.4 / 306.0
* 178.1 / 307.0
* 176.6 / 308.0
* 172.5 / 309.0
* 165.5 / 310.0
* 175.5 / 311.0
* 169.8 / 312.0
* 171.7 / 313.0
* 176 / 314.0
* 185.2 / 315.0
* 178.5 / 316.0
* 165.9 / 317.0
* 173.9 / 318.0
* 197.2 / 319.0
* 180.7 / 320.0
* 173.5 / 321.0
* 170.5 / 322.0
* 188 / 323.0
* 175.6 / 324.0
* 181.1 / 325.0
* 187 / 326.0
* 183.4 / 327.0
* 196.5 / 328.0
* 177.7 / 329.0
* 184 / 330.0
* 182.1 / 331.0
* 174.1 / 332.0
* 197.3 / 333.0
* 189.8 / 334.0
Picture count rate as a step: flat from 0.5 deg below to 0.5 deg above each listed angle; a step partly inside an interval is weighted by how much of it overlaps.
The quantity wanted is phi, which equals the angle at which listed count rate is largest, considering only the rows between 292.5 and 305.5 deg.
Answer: 305.0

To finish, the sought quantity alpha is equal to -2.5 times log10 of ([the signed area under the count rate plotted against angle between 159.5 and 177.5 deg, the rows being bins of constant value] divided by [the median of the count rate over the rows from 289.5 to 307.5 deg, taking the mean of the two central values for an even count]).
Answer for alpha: -3.6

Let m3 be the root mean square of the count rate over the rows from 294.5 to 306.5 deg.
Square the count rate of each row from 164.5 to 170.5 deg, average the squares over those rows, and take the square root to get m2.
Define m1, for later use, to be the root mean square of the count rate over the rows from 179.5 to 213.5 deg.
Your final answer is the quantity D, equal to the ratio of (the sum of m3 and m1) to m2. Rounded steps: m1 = 236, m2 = 250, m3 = 165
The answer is 1.60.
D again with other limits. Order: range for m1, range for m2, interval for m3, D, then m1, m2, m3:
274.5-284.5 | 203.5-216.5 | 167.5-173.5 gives 1.94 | 112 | 187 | 250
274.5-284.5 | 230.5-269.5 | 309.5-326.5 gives 1.52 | 112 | 191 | 178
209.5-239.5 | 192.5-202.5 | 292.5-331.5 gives 1.47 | 187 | 245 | 173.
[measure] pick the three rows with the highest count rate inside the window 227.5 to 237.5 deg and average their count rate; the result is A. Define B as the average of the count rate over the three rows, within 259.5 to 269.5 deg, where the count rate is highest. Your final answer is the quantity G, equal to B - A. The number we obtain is -38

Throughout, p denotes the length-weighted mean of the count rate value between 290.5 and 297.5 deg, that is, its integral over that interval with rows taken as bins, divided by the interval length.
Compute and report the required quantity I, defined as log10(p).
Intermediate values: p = 147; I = 2.17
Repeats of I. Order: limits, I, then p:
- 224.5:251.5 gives 2.31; 206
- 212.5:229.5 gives 2.27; 186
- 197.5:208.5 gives 2.35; 222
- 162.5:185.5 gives 2.40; 254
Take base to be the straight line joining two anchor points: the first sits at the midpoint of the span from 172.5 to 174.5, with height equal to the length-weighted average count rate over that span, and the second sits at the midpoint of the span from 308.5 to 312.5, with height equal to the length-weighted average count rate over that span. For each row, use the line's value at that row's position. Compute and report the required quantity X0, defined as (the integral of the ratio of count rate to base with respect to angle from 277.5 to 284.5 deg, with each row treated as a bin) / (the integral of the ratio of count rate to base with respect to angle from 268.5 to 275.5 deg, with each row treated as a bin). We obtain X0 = 1.2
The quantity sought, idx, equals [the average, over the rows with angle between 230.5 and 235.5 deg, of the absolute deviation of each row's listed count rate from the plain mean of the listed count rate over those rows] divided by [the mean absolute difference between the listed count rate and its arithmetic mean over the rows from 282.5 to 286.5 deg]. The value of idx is 0.88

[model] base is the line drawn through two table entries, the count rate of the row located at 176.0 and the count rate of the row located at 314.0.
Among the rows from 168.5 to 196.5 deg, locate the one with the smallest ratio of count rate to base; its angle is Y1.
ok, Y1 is 169.0 deg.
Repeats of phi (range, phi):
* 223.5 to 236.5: 224.0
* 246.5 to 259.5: 247.0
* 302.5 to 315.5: 315.0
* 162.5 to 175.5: 175.0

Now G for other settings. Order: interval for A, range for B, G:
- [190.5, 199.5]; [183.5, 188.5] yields -3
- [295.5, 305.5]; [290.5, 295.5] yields -30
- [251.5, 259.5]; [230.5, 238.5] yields -16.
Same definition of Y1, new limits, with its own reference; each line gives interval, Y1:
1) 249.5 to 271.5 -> 270.0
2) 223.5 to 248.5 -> 234.0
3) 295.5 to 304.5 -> 298.0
